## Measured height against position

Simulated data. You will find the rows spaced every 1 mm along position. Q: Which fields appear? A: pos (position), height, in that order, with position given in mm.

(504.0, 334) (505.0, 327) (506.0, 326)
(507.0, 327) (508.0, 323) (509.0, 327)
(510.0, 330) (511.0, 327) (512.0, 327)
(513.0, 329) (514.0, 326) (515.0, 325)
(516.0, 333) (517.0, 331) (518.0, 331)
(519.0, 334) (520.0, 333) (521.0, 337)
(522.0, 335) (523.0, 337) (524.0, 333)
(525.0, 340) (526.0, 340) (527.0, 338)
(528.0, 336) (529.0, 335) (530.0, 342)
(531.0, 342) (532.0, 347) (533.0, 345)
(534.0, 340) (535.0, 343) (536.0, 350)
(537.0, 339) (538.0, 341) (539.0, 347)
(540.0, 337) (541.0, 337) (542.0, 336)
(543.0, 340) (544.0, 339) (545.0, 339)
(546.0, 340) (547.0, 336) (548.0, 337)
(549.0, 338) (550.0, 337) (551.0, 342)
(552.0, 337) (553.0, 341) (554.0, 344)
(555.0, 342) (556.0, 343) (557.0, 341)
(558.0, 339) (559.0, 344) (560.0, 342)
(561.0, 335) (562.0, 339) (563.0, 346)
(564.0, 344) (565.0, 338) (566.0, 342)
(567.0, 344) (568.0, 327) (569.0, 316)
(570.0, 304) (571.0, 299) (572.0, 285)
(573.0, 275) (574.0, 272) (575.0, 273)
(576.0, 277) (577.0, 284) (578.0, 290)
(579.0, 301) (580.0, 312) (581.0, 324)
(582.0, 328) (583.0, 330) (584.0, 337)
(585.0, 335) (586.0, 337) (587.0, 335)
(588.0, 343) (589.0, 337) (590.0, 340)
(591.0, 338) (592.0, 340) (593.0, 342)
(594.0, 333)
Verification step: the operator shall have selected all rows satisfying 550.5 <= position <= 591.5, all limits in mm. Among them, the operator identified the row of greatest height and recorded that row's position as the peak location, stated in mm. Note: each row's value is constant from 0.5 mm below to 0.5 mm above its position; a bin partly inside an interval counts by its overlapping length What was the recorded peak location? 563.0 mm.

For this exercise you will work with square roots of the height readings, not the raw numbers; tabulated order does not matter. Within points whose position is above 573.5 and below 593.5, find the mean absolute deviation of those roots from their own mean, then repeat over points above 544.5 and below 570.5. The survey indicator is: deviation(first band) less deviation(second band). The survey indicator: 0.48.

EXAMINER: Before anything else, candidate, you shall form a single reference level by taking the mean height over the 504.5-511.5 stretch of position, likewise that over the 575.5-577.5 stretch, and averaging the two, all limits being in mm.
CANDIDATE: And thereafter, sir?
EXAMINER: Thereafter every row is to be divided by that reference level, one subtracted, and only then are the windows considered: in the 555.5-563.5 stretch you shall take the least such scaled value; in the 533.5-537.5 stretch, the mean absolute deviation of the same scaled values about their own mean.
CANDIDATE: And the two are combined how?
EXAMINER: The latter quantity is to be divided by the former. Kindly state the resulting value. 0.11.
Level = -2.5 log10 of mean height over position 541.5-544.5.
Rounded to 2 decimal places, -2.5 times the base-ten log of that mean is -6.32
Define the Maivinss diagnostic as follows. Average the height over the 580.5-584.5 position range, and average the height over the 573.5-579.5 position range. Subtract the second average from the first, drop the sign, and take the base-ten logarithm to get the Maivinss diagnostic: 1.67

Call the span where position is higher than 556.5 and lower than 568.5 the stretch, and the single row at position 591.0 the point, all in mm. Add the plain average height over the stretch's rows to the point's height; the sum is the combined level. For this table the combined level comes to 678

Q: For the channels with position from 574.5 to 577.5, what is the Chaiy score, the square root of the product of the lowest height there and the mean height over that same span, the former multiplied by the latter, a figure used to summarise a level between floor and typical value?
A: 275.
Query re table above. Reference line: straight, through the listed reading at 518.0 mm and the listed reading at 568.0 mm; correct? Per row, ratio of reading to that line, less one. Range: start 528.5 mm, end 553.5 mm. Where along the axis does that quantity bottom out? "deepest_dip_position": 529.0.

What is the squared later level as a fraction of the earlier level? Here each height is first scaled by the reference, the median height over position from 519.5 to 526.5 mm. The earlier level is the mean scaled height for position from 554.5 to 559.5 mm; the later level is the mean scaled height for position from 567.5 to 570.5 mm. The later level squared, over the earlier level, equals 0.87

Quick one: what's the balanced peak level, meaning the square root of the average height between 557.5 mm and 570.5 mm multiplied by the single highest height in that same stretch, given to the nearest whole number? 341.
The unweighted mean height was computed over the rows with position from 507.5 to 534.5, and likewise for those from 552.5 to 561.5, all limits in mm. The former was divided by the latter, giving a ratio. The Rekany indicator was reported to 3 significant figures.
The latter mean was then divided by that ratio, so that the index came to 348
